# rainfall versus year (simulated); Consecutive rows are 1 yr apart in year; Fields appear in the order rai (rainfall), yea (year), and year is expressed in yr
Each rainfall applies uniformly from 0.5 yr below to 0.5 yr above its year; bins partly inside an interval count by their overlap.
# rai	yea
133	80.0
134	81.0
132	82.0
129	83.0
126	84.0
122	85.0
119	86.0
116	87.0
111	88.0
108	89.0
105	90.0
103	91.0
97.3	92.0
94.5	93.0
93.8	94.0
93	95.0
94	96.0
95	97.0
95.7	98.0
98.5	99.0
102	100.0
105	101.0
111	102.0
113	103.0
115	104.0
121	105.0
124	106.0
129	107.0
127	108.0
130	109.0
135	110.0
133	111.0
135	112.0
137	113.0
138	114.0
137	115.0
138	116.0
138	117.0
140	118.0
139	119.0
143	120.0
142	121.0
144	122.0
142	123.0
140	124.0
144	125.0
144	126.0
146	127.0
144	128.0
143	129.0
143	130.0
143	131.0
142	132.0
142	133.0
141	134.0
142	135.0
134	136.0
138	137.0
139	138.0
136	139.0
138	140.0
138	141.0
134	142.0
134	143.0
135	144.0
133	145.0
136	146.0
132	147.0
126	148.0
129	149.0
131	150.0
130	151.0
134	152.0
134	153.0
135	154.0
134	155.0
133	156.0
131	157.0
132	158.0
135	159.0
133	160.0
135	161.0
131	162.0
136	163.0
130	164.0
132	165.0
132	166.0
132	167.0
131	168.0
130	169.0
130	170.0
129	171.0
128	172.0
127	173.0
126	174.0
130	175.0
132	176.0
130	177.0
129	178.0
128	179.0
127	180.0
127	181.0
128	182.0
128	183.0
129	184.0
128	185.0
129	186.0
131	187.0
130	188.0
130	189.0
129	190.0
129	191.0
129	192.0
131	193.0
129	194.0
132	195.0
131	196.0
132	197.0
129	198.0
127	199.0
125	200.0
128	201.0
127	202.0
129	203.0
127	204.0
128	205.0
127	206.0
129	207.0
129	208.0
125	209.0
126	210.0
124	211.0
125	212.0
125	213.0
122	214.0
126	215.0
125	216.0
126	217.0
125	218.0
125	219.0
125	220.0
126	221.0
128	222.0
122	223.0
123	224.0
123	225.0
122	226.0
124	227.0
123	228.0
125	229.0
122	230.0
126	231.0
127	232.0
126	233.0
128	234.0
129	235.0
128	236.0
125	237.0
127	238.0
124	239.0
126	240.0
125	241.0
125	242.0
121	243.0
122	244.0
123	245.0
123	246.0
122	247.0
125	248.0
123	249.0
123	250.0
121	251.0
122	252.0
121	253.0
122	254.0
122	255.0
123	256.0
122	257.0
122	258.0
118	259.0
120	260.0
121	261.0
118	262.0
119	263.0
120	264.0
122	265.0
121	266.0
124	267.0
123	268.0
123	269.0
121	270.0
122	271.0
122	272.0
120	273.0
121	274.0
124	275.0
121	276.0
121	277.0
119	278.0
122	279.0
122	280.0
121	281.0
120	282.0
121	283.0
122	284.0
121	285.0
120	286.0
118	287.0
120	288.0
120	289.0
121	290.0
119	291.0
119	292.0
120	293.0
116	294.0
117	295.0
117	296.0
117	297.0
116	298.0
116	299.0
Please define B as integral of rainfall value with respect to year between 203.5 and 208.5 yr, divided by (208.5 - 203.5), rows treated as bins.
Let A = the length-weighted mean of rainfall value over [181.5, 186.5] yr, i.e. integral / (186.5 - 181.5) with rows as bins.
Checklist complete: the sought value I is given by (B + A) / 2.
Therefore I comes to 128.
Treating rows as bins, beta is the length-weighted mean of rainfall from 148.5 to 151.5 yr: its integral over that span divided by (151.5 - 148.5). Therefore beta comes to 130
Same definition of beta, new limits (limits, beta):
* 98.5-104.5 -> 107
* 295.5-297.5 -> 117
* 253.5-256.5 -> 122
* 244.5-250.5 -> 123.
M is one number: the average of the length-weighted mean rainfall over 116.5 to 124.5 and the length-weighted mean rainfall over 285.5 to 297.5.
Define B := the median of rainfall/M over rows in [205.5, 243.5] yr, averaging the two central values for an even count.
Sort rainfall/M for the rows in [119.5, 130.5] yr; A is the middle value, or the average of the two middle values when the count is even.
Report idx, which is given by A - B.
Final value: 0.14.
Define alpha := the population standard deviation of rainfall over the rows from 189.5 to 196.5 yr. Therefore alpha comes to 1.2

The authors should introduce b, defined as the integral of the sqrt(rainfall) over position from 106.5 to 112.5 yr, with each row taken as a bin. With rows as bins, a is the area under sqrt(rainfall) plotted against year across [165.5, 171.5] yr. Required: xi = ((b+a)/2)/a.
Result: 1.00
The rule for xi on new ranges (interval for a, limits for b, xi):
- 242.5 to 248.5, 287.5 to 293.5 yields 0.99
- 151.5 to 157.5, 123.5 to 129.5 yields 1.02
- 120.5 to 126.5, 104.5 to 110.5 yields 0.97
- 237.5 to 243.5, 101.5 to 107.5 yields 0.99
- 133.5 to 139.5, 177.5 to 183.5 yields 0.98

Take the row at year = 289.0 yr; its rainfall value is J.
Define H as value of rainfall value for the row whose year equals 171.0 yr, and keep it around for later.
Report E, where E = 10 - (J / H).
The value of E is 9.07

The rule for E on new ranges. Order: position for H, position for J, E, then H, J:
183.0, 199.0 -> 9.01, 128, 127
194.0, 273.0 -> 9.07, 129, 120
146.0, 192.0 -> 9.05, 136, 129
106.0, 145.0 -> 8.93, 124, 133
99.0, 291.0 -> 8.79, 98.5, 119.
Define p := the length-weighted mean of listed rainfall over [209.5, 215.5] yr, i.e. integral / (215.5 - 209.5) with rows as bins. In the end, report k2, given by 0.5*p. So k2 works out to 62.3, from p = 125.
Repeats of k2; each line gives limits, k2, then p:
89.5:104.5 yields 50.5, 101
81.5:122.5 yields 59.9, 120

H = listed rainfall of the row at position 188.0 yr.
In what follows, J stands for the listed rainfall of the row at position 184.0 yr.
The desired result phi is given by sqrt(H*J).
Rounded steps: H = 130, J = 129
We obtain 129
